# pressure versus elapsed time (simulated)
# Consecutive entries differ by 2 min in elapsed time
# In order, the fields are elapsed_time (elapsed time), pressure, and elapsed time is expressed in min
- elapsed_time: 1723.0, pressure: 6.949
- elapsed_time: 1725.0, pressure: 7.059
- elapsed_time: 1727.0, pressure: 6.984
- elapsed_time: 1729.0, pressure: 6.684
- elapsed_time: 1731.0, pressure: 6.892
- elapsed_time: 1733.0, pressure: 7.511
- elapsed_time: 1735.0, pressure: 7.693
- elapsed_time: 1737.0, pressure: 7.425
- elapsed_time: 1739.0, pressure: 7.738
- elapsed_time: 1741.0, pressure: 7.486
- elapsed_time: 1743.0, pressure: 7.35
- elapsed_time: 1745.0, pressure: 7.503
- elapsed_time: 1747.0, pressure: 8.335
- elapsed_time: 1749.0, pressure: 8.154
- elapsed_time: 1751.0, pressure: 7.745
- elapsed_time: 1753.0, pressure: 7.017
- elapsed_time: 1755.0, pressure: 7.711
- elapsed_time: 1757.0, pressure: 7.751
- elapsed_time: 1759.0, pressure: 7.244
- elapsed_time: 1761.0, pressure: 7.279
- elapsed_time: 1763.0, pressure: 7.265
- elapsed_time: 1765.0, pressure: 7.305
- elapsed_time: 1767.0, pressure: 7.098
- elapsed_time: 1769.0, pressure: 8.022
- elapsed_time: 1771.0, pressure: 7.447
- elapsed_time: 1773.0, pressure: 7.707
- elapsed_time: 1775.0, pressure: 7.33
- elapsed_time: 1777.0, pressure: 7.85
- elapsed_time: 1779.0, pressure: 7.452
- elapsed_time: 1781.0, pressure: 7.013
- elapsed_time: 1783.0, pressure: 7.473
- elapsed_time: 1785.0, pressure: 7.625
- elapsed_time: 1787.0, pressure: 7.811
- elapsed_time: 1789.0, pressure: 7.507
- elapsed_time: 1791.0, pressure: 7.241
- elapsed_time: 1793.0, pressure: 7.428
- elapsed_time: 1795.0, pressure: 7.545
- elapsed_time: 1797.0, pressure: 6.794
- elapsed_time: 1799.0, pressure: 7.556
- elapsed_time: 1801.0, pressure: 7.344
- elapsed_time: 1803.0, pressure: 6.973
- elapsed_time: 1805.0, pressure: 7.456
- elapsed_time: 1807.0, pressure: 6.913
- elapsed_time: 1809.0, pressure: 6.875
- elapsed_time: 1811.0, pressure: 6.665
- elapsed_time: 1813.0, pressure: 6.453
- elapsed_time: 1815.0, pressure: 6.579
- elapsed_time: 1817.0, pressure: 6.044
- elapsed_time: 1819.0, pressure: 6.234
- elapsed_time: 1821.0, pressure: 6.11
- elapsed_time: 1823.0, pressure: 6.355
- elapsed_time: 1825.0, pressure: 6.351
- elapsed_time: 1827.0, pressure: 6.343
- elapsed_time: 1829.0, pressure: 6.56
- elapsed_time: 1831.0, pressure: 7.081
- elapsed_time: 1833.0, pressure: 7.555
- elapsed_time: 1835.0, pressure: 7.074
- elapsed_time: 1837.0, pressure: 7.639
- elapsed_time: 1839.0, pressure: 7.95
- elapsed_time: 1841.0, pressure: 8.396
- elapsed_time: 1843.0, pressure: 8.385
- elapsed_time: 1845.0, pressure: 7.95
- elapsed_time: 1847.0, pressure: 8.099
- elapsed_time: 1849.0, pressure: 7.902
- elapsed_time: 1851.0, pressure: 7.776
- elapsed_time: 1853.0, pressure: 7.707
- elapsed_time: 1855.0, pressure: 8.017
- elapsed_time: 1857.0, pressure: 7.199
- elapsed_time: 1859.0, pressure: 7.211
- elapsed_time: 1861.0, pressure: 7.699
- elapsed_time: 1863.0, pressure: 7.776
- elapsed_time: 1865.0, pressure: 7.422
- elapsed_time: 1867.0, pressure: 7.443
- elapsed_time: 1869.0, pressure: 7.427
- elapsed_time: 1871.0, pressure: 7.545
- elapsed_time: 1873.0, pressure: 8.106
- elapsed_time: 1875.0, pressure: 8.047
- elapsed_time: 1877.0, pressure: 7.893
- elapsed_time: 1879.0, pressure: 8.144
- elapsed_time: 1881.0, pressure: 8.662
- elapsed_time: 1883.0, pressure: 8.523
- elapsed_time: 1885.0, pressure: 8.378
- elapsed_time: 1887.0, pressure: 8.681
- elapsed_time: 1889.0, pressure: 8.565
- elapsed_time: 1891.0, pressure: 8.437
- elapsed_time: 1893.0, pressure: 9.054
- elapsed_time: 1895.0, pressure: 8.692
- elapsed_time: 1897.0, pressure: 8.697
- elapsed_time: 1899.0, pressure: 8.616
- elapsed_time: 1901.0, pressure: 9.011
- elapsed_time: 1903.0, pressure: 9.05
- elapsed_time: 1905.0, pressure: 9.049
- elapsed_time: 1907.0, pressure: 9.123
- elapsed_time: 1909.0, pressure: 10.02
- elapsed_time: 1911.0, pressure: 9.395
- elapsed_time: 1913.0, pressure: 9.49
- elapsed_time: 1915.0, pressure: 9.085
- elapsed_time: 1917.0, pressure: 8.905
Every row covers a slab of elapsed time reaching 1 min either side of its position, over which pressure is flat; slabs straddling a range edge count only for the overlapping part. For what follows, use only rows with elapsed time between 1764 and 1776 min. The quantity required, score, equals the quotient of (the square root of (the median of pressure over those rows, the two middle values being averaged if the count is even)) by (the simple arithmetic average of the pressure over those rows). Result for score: 0.363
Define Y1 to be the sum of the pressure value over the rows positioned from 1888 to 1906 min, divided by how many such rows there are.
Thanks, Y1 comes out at 8.80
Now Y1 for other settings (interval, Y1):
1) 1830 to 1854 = 7.79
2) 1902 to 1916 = 9.32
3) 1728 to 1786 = 7.49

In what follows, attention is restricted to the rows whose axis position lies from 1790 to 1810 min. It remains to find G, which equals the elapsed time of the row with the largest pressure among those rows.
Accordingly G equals 1799.0 min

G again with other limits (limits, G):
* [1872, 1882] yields 1881.0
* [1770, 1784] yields 1777.0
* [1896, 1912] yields 1909.0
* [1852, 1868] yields 1855.0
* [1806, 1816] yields 1807.0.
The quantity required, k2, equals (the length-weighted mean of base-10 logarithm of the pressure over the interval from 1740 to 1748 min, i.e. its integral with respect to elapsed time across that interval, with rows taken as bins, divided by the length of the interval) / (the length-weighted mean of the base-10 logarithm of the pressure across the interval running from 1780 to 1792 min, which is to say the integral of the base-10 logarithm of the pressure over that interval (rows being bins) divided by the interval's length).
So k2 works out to 1.01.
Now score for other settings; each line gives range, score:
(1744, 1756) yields 0.359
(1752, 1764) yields 0.366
